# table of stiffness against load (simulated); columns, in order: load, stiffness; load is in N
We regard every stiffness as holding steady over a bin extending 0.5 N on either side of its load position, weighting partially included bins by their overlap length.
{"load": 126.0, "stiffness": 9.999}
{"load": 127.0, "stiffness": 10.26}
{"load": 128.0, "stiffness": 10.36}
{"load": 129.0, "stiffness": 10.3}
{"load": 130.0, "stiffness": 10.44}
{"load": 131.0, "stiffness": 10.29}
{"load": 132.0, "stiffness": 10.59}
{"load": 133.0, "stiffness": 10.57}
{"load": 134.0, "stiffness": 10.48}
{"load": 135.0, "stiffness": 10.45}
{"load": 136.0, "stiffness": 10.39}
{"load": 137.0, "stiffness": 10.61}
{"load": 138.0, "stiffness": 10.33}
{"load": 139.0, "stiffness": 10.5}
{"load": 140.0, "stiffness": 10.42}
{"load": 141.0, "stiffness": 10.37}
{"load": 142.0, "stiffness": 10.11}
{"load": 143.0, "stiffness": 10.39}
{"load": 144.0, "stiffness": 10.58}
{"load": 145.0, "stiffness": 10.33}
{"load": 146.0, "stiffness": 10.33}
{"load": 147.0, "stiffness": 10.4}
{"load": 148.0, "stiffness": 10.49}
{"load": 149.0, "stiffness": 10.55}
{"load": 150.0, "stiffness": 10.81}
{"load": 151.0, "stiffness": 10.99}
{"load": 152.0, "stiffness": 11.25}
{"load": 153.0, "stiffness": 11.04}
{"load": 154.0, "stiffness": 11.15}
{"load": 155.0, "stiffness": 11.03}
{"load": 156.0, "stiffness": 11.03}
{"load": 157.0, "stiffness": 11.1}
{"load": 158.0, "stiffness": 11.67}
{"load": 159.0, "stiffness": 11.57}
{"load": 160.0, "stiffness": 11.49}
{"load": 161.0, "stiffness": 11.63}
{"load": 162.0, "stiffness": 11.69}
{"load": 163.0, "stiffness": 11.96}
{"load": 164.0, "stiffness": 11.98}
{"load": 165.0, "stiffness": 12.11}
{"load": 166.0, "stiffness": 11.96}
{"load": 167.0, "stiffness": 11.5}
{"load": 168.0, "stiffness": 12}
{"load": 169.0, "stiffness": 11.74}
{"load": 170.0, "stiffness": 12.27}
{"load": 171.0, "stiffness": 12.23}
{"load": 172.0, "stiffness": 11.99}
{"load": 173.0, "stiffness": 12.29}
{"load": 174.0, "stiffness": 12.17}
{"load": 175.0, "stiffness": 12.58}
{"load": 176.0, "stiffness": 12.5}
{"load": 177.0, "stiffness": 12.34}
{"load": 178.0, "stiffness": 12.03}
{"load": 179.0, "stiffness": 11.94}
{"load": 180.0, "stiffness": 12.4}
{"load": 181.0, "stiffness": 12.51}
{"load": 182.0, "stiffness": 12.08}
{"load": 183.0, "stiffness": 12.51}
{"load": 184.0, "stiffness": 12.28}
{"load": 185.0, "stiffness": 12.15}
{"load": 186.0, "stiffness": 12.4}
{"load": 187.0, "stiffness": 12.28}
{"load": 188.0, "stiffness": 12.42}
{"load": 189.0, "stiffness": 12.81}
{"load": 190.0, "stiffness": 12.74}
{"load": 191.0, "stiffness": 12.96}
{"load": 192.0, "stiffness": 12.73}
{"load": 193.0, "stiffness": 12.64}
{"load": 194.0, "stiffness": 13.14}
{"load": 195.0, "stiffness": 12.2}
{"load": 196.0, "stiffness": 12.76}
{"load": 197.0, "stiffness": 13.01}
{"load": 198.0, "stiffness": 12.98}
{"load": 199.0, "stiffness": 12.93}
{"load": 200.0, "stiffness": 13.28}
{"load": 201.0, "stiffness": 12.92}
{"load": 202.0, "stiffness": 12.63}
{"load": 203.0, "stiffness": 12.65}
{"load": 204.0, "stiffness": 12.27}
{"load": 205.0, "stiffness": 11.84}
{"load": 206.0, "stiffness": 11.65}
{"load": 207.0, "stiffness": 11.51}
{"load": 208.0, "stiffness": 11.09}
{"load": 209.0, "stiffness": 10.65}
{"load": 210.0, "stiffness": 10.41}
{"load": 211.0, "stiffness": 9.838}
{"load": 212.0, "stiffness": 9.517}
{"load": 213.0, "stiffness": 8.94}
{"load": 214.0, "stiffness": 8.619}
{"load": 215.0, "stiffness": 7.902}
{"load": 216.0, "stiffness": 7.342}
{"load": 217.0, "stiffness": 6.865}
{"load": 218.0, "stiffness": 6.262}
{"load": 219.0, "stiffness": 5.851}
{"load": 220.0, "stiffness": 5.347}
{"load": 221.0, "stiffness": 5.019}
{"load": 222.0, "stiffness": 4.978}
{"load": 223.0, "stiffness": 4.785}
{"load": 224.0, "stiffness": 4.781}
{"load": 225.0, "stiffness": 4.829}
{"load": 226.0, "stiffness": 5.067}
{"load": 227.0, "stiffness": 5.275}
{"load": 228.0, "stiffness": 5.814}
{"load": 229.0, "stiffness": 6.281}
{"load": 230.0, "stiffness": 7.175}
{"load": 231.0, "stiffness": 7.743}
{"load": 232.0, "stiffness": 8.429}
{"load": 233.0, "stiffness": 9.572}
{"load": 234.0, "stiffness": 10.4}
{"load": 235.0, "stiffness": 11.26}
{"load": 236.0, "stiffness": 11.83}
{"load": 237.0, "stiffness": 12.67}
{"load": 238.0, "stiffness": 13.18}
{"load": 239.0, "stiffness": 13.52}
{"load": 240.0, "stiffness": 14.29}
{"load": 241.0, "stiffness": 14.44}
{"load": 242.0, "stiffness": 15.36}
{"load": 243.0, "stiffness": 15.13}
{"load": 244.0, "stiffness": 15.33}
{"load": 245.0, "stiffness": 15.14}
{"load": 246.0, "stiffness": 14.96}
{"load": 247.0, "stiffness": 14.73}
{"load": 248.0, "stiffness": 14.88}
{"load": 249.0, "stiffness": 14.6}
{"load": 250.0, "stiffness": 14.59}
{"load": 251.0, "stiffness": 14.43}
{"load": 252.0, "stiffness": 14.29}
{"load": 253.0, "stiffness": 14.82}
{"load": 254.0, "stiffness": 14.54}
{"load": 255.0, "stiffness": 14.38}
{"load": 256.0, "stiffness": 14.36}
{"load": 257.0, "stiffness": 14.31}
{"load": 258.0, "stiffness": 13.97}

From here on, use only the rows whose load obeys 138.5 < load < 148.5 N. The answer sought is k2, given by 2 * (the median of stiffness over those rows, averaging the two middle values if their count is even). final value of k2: 21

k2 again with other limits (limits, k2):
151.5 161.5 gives 22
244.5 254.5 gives 29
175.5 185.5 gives 25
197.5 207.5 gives 25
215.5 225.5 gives 10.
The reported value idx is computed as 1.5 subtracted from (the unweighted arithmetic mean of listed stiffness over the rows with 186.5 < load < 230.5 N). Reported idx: 8.2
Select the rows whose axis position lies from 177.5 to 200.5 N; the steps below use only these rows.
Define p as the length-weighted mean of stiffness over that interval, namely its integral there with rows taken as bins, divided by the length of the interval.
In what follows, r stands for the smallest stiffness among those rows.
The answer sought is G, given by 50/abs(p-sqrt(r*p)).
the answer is 156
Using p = 13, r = 11.94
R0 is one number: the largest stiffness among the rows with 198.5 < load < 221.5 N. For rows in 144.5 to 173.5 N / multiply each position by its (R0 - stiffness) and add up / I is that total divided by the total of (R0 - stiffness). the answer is 156.4 N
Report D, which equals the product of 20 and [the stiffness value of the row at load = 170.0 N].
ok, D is 245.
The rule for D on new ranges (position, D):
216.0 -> 147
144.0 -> 212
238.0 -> 264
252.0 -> 286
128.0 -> 207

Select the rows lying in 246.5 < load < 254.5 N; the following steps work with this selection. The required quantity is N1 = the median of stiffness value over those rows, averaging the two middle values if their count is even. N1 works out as 14.6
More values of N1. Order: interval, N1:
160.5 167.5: 12.0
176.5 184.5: 12.3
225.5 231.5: 6.0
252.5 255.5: 14.5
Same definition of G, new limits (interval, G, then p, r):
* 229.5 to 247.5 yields 16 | 13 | 7.175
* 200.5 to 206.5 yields 146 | 12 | 11.65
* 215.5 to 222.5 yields 98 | 6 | 4.978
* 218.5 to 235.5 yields 50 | 7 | 4.781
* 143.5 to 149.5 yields 855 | 10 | 10.33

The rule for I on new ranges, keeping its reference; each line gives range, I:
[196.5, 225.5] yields 217.4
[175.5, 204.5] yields 187.6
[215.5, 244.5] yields 223.5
